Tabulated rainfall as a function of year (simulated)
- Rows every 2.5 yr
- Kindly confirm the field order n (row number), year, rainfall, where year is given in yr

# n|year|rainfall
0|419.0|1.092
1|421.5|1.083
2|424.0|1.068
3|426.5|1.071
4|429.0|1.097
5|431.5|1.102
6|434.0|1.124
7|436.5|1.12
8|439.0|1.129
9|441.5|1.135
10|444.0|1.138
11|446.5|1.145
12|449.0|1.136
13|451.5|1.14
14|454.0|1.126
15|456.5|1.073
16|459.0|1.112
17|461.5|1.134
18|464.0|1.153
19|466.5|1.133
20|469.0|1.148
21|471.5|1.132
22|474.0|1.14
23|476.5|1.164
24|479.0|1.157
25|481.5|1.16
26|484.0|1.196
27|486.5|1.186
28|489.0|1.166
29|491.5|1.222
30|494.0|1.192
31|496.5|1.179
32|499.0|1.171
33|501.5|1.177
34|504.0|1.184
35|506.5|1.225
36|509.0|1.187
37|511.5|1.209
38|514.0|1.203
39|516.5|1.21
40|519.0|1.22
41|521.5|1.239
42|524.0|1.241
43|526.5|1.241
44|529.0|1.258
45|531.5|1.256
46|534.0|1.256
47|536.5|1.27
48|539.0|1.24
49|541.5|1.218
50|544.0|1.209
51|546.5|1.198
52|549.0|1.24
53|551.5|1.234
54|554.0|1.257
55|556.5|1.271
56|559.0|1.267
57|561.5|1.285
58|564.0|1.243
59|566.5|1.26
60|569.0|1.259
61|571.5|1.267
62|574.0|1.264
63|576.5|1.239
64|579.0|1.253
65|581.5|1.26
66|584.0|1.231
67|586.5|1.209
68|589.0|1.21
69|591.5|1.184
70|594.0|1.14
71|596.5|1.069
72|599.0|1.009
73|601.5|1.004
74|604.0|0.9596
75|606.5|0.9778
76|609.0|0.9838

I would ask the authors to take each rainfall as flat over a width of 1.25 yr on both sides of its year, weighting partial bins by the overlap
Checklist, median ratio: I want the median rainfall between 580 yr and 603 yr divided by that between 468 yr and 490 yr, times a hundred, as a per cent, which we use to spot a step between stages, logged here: 102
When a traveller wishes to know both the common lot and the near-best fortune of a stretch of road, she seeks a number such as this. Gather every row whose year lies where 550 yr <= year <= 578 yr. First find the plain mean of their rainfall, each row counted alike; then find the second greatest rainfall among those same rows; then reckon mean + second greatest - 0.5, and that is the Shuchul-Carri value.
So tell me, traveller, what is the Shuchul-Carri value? 2.03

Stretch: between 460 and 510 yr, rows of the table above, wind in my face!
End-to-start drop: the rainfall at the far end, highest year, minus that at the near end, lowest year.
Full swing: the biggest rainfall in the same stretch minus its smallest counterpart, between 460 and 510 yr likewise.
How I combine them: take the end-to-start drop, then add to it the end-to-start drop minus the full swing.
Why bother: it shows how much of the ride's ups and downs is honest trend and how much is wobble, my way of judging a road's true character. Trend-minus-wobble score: 0.013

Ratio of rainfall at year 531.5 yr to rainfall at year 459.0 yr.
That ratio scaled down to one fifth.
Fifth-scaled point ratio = 0.226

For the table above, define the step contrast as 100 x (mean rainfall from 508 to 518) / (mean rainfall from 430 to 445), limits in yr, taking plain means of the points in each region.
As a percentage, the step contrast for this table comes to 107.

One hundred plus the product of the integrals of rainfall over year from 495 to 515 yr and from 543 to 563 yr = 694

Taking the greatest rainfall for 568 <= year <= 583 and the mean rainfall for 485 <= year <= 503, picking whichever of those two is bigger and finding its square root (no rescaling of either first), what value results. 1.126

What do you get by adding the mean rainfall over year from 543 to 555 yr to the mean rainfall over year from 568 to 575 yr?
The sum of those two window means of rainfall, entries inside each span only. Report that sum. 2.49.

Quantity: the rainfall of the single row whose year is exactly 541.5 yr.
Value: 1.218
